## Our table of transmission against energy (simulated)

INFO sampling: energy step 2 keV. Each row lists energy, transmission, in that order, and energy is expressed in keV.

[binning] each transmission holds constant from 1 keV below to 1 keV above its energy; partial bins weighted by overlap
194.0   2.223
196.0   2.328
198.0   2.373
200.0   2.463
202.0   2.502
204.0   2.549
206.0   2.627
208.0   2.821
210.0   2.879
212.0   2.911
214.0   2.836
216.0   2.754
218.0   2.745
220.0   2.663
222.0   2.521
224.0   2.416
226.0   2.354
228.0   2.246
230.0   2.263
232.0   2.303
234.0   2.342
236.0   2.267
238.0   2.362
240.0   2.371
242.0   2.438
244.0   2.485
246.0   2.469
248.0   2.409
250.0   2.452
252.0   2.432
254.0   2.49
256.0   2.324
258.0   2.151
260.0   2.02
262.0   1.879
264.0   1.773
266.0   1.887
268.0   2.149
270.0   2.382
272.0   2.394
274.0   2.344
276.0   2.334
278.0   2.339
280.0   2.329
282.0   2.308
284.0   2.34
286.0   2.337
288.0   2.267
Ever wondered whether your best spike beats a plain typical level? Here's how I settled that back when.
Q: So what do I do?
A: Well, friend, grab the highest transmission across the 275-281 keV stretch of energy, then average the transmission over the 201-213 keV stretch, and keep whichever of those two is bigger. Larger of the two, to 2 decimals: 2.71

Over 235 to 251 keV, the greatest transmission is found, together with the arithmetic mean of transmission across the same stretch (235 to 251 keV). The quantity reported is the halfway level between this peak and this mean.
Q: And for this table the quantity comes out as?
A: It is 2.45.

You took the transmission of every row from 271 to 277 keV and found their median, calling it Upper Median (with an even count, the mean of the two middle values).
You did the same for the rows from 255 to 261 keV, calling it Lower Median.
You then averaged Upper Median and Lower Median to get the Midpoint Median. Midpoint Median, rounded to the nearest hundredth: 2.25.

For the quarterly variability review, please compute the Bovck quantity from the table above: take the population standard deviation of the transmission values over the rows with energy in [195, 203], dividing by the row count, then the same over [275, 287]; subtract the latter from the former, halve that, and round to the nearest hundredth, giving 0.03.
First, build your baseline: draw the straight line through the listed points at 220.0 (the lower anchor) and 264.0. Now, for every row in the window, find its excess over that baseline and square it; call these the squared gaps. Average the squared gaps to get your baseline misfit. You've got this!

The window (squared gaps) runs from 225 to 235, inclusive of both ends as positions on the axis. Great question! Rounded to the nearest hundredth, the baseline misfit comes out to 0.03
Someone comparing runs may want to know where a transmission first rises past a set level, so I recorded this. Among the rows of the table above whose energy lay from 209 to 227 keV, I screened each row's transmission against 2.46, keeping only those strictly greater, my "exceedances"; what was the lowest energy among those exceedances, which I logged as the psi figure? 210.0 keV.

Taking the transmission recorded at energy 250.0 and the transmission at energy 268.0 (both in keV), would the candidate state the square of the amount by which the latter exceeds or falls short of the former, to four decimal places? 0.0918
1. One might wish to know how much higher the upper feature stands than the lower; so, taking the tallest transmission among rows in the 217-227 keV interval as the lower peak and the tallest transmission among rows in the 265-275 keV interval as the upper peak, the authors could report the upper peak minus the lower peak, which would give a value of -0.4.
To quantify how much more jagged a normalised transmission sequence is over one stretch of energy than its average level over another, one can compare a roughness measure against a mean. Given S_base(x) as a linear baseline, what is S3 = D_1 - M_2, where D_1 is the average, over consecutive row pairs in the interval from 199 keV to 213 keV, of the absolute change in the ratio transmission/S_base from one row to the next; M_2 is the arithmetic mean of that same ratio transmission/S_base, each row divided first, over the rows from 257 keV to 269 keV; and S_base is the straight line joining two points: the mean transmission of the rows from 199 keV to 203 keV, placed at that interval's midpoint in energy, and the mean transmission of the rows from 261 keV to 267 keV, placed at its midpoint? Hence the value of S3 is -1.02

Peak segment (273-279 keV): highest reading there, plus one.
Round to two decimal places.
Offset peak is 3.34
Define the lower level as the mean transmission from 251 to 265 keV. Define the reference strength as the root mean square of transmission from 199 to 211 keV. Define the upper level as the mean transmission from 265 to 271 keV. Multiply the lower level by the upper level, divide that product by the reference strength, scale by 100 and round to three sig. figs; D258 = 174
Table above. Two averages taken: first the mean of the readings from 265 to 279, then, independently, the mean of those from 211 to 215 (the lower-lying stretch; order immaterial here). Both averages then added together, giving 5.1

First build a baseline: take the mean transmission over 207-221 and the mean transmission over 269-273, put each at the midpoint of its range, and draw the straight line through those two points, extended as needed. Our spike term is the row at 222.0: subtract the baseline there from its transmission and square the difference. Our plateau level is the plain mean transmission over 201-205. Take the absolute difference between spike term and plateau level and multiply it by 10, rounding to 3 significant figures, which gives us 24.8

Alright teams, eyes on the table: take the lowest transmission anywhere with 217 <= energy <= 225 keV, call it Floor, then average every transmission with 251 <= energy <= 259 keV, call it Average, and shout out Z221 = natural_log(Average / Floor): -0.03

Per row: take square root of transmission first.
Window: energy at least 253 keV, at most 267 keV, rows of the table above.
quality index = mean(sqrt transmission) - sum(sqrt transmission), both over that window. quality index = -8.63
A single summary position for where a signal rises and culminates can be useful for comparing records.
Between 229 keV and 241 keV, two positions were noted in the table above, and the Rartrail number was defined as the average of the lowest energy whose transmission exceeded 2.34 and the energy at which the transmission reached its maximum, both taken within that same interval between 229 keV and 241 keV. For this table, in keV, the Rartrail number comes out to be 237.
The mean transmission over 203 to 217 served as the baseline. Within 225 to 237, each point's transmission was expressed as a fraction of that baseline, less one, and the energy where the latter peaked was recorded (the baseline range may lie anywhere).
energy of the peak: 226.0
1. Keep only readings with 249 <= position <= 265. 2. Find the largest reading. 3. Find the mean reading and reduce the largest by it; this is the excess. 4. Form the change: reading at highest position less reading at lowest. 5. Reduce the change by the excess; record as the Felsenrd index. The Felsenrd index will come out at -1.0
